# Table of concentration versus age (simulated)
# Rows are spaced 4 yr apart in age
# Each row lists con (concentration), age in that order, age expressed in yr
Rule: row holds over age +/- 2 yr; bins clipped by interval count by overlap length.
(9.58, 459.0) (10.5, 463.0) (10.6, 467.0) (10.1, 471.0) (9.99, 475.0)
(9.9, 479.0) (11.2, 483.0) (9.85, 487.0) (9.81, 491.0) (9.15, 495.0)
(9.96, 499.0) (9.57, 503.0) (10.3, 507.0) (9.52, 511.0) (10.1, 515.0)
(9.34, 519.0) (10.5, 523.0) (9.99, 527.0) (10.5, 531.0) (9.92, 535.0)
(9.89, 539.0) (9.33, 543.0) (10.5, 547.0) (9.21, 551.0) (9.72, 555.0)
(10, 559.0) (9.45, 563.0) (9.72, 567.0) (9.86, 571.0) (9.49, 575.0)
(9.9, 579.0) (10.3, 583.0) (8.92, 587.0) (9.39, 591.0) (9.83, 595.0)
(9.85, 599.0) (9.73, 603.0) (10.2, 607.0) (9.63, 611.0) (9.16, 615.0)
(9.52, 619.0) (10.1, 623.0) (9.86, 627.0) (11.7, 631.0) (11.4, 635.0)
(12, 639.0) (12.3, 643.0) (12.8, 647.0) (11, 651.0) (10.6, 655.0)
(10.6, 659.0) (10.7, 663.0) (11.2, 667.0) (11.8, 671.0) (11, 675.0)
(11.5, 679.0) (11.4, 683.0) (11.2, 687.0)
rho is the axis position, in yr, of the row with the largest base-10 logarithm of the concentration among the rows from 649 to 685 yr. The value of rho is 671.0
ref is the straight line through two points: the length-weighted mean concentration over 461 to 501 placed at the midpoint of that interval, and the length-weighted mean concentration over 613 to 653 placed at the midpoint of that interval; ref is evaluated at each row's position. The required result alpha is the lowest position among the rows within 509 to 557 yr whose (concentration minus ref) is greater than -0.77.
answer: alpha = 511.0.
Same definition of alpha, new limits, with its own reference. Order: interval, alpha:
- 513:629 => 515.0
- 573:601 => 583.0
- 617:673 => 631.0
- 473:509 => 475.0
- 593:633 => 607.0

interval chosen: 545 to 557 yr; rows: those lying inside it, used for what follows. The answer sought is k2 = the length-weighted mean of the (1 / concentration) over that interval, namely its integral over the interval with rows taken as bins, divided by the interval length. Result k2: 0.102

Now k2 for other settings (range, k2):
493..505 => 0.105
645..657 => 0.088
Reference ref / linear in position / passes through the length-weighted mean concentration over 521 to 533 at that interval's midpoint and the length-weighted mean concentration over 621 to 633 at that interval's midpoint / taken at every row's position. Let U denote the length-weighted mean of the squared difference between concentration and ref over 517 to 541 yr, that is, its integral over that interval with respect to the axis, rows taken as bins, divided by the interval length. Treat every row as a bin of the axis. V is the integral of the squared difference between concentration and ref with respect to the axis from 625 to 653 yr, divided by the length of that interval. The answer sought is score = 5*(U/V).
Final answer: 1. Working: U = 0.3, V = 1.77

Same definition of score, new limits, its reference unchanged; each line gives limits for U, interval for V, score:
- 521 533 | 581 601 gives 0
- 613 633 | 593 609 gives 13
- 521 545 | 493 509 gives 3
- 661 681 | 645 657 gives 1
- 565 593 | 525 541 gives 29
